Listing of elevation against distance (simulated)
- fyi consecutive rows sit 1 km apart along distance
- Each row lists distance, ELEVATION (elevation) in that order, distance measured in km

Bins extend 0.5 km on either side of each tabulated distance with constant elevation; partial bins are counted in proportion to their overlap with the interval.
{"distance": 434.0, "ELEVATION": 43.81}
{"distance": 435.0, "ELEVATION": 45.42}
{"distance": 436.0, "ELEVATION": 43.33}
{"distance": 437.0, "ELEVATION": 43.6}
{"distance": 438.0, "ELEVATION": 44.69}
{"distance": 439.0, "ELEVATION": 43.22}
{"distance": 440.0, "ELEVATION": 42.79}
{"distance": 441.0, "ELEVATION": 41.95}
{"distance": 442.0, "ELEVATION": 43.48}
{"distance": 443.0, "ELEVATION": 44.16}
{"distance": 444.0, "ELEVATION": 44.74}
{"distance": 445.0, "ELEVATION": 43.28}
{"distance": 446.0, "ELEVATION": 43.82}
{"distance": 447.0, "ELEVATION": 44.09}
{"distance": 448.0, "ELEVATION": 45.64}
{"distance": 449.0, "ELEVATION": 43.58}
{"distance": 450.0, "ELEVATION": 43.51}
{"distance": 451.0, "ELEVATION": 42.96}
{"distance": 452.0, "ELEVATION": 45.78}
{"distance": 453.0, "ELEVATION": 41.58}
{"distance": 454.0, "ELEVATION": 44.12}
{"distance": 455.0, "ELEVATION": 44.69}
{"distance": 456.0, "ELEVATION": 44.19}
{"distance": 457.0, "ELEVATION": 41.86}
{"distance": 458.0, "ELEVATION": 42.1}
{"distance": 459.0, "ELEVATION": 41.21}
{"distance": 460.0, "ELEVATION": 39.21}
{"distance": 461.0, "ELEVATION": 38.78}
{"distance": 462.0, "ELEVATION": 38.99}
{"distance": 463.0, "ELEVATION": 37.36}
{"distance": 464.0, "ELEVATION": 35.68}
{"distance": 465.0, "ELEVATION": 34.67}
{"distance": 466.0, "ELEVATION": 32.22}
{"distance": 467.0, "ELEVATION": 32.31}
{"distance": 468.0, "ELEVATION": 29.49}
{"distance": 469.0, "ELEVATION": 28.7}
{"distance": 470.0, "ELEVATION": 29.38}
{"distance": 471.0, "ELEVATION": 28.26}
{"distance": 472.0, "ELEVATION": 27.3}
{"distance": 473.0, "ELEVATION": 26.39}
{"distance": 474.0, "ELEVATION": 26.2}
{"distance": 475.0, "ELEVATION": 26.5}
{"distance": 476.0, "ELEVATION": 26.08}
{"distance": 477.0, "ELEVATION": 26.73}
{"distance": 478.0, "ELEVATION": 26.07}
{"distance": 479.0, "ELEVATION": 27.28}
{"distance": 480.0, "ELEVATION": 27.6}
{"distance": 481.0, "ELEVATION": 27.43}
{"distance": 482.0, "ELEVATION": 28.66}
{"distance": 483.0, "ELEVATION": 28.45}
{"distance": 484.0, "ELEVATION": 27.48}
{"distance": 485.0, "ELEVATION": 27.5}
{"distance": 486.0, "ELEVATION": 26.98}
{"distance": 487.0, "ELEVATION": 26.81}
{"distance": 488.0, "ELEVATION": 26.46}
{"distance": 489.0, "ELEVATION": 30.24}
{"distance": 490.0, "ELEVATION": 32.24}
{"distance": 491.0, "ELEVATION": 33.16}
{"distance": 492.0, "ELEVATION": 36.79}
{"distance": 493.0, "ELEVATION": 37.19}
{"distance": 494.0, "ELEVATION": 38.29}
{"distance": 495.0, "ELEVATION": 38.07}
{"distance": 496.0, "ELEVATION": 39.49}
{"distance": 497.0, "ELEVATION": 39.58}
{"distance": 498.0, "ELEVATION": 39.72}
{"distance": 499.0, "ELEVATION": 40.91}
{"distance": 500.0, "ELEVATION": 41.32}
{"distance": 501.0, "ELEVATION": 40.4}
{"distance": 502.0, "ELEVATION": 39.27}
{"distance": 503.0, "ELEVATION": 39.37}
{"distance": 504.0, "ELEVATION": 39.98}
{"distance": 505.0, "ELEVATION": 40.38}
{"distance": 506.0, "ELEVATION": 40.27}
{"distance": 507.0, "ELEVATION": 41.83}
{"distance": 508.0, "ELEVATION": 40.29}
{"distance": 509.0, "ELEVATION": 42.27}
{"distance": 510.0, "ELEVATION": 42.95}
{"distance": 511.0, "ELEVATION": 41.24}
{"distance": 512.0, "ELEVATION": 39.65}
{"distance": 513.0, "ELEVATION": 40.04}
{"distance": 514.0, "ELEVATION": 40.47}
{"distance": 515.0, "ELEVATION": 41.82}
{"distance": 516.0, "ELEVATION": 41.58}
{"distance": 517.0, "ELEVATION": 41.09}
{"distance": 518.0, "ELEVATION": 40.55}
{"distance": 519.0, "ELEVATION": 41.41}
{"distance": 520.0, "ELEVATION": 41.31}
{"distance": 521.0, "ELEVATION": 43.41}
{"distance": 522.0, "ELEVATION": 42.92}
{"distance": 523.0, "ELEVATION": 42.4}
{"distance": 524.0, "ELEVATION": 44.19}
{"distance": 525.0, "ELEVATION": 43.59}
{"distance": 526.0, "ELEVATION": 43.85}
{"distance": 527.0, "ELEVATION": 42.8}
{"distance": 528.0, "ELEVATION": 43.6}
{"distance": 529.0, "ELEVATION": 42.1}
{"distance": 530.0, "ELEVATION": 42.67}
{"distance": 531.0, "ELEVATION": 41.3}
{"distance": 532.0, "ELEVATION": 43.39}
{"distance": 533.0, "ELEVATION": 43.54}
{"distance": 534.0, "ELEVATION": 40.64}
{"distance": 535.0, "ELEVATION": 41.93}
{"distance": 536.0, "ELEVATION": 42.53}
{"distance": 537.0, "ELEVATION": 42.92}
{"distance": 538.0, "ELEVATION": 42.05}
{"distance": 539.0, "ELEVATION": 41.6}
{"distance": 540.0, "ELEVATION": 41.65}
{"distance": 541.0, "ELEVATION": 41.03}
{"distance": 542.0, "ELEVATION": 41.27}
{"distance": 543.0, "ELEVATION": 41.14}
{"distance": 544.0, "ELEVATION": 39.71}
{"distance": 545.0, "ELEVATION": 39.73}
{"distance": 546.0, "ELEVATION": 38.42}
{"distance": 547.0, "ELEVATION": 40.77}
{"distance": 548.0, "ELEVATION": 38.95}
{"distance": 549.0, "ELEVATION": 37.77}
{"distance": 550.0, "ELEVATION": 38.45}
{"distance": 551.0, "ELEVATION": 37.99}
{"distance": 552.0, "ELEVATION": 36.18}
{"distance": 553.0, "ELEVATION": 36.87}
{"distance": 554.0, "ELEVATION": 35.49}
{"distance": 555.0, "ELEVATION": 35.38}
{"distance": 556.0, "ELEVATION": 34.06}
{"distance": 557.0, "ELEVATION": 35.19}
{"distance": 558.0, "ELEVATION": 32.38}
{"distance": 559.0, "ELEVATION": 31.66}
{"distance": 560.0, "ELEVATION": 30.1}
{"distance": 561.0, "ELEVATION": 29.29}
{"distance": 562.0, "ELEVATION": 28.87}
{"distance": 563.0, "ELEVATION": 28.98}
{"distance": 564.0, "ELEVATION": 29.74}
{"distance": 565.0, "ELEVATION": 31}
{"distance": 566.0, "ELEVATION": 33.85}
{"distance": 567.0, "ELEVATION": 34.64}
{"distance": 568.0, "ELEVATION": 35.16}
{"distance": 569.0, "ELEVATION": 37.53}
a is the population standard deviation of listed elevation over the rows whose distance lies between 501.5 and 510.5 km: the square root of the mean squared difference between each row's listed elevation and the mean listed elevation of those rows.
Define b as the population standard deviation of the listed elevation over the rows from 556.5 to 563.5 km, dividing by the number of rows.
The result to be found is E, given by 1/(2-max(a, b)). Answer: -7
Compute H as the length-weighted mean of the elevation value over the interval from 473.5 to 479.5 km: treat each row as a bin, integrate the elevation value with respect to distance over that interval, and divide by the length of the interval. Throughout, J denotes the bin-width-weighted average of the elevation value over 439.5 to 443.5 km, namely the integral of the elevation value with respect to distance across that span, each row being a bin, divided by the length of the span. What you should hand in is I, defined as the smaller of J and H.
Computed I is 26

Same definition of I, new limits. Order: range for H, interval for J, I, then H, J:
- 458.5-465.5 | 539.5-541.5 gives 38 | 38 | 41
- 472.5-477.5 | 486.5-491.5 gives 26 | 26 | 30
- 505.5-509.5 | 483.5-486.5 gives 27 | 41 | 27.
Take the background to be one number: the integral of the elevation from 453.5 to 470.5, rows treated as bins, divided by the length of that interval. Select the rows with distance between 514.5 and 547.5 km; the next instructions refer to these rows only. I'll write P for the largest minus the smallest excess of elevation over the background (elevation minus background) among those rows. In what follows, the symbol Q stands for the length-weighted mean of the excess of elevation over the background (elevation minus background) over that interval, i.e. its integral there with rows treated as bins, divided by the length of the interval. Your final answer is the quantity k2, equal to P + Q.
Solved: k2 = 10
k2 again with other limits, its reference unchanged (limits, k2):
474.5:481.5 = -9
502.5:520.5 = 7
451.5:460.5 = 12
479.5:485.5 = -8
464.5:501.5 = 9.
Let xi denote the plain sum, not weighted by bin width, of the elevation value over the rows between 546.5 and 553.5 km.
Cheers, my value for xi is 267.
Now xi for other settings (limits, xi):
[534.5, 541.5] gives 294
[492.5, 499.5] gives 273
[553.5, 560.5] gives 234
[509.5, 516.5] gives 288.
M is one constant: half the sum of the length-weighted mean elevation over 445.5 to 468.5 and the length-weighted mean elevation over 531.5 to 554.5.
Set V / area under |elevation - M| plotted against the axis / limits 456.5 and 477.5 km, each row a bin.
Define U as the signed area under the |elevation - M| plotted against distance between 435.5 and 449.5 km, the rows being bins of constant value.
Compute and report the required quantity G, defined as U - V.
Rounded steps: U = 49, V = 165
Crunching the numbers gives -116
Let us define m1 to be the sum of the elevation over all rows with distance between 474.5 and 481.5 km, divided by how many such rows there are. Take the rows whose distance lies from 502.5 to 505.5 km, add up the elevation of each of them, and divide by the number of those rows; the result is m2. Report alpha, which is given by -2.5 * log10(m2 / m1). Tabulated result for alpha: -0.4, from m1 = 27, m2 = 39.9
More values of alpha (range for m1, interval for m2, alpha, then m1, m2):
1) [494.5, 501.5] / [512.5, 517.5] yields 0.0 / 40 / 41.0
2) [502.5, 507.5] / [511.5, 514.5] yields 0.0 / 40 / 40.1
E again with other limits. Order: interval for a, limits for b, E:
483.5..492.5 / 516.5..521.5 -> -1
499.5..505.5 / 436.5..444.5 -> 1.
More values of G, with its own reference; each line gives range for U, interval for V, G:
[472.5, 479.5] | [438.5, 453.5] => 46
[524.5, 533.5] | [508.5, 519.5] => 13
